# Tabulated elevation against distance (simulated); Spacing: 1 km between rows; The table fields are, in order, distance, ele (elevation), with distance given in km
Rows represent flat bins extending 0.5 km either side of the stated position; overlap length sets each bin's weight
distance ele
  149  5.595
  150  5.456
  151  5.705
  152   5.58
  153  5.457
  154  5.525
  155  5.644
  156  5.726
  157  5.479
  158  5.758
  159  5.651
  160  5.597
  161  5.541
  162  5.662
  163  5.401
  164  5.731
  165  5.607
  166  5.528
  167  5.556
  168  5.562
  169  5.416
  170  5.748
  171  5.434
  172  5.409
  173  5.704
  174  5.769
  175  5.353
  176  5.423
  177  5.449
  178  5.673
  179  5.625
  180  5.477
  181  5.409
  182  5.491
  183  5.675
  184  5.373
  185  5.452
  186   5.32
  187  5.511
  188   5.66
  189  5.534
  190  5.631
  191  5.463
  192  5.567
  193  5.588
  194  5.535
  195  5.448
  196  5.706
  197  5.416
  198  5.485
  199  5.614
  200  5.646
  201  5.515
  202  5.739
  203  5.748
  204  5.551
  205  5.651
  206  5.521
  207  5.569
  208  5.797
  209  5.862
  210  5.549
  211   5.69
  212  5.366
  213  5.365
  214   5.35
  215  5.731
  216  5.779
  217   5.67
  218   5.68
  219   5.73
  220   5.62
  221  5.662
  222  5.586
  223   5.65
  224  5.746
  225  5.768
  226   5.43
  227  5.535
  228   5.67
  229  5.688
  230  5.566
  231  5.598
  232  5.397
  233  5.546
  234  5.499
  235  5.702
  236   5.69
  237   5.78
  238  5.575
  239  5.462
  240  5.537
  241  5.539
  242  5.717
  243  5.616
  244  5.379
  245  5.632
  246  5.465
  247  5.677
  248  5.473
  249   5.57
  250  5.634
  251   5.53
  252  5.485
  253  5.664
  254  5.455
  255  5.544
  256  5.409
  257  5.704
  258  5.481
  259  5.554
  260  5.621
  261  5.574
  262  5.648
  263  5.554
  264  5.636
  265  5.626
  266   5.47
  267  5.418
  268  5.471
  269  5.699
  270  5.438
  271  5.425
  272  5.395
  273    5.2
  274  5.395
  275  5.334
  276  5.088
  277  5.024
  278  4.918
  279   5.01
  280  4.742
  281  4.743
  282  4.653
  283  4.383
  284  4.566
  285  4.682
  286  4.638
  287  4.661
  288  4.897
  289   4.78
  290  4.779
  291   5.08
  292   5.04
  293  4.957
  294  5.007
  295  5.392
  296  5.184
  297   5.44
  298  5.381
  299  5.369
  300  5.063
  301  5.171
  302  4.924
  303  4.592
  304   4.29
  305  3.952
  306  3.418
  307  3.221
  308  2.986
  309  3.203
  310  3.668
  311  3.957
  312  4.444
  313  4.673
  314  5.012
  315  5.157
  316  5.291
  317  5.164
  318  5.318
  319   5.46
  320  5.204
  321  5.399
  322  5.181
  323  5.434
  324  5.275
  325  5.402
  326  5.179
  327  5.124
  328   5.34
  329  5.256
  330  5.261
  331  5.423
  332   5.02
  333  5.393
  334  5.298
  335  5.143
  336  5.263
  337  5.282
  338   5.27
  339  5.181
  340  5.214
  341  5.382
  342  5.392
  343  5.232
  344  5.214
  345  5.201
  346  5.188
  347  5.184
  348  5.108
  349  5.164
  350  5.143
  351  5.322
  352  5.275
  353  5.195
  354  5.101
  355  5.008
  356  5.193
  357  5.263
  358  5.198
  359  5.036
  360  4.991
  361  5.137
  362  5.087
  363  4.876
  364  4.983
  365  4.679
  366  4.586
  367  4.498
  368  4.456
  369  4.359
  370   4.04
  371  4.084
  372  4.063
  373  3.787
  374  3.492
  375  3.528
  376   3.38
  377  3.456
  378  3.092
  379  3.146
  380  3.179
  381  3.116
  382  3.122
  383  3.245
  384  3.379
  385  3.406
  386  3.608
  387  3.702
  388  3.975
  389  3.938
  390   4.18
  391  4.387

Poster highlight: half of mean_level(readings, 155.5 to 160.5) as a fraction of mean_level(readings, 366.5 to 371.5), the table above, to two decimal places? 0.66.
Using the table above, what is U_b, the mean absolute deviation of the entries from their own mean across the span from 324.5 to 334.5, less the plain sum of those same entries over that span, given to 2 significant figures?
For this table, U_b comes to -53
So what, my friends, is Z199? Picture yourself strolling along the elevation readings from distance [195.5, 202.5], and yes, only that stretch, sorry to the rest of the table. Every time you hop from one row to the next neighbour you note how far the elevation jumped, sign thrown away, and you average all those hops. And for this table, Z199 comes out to 0.15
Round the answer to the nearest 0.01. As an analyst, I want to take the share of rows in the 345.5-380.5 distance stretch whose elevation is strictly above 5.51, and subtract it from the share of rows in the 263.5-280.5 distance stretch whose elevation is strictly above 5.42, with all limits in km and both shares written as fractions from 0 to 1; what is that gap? 0.41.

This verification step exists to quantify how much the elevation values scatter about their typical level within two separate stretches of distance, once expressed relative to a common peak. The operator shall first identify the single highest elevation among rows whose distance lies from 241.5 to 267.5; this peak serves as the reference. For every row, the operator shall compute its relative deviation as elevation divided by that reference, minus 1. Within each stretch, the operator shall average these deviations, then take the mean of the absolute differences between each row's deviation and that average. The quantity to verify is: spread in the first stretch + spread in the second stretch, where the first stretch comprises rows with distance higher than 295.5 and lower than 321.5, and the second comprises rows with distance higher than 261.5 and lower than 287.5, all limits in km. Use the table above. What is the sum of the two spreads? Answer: 0.18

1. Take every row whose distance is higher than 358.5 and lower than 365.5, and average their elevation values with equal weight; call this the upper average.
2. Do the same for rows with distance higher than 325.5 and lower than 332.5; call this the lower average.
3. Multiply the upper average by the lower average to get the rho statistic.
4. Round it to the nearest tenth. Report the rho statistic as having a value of 26.0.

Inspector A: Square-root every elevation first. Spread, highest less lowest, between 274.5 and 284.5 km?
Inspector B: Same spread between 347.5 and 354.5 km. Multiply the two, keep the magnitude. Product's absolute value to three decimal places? 0.010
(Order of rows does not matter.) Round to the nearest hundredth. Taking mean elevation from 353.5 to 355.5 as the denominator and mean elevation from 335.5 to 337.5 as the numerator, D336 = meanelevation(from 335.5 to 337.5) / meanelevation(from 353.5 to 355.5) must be 1.04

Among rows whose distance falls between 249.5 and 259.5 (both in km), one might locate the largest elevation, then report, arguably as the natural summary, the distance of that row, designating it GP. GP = 257 km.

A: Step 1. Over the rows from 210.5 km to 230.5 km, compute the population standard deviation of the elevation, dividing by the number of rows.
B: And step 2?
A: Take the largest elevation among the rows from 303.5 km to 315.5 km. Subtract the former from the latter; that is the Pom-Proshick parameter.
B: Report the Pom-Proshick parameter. 5.0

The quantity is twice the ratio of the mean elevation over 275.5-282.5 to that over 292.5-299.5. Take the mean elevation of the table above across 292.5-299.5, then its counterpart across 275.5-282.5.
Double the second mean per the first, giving 1.9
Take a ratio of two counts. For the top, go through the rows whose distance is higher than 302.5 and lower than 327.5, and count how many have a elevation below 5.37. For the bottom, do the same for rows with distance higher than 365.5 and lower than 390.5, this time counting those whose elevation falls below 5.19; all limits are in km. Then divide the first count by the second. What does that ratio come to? 0.840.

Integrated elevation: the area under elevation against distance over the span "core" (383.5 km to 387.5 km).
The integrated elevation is 14.1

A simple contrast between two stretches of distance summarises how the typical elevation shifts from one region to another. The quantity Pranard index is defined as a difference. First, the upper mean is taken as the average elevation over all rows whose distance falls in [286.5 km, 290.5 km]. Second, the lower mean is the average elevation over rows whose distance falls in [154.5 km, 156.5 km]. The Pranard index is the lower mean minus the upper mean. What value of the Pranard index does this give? 0.9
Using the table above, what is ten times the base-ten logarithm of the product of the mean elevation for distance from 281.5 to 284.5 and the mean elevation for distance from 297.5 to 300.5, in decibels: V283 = 13.8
